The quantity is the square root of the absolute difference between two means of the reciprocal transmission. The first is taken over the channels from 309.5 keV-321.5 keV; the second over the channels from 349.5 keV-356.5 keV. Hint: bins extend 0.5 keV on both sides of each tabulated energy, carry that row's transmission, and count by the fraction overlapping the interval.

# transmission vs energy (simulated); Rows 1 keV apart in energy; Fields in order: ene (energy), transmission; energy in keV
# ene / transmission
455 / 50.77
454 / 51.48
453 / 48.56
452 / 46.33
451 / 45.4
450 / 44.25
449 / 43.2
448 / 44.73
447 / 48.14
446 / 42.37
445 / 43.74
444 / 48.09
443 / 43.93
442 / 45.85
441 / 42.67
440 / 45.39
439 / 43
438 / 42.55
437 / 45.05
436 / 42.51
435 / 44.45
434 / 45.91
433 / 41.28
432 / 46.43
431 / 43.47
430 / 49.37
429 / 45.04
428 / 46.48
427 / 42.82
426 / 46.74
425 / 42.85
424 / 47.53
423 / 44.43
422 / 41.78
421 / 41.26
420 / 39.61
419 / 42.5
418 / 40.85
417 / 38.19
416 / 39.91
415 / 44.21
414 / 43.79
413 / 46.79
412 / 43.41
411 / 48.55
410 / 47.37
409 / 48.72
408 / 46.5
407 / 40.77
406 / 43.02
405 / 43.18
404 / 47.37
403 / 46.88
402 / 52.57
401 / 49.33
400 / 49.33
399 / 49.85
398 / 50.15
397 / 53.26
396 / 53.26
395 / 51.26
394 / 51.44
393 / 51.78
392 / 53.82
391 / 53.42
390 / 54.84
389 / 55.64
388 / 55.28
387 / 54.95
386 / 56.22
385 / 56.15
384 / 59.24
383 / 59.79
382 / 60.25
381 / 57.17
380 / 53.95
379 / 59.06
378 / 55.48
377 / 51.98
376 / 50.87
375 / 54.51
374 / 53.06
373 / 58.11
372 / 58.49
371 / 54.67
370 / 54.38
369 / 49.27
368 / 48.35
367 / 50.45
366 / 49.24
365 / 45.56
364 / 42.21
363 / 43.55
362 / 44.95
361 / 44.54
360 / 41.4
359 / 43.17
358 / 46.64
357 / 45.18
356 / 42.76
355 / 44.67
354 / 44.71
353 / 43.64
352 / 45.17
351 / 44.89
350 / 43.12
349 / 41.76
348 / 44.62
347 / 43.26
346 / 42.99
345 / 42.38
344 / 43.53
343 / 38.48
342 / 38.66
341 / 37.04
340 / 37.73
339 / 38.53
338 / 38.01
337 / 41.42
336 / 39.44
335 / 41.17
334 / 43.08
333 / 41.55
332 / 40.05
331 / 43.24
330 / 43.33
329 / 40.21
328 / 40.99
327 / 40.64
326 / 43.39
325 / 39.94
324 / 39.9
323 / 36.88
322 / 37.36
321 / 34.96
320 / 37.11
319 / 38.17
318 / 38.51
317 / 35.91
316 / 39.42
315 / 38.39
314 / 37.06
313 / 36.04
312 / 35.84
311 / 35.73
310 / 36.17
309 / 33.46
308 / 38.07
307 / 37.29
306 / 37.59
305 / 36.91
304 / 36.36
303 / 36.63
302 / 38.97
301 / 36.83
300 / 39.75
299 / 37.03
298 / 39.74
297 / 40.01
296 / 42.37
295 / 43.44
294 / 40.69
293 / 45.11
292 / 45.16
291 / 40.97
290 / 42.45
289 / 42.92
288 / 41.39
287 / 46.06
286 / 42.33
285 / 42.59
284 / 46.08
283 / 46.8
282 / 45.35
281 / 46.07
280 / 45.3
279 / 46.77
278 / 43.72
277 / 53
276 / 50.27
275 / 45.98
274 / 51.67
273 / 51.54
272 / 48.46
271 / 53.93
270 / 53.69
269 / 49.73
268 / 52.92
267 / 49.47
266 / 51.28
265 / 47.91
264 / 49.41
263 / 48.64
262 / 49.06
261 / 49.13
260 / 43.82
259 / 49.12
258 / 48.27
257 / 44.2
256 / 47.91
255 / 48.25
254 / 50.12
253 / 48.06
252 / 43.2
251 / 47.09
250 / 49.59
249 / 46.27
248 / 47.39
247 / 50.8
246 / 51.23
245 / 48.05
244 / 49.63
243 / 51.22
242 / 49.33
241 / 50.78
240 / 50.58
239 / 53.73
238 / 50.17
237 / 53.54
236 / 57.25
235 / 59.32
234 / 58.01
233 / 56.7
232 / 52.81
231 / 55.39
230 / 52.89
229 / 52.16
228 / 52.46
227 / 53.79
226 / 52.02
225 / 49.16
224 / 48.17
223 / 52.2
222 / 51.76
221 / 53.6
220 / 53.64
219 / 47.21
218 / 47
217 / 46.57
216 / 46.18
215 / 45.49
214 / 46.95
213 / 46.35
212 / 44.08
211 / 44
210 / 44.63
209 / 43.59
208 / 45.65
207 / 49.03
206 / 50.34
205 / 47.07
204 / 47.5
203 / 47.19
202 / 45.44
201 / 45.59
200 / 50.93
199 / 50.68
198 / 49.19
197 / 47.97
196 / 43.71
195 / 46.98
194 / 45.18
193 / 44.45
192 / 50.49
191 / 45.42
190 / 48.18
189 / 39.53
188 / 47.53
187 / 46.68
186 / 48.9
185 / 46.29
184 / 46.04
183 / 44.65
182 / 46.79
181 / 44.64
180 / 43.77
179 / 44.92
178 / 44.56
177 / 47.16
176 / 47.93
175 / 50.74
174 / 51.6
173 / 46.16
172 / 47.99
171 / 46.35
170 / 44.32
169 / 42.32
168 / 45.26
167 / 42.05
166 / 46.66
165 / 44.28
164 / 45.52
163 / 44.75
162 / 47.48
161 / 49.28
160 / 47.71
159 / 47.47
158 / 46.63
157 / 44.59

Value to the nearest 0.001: 0.067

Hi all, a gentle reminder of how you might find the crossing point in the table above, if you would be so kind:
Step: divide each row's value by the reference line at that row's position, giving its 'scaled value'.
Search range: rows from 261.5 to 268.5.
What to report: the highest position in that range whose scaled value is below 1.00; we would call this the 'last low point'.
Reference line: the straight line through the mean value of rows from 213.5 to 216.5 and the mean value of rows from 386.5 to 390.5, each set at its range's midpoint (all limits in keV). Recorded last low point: 265 keV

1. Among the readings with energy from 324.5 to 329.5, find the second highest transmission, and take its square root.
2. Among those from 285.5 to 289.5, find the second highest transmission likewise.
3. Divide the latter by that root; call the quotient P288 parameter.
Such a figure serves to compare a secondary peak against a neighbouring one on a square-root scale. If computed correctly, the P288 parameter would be 6.70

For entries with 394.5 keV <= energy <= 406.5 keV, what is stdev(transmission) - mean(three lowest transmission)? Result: -41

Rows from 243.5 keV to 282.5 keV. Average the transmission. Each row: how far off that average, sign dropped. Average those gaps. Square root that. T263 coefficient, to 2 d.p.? 1.46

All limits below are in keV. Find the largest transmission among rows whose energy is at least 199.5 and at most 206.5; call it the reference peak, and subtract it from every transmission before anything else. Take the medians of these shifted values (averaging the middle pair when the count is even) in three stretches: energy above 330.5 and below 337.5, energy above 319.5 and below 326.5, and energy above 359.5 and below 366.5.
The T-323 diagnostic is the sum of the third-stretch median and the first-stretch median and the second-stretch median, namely -29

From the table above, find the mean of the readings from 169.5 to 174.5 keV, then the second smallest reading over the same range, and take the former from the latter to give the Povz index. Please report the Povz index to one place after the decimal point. -1.1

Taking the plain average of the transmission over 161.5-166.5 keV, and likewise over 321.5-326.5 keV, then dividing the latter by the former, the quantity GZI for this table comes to 0.86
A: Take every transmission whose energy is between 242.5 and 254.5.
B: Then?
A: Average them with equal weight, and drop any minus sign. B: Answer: 49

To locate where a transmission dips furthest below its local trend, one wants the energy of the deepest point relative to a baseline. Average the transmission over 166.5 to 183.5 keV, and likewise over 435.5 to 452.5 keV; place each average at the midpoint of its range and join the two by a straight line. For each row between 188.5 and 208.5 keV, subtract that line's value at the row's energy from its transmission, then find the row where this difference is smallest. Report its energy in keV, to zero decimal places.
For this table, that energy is 189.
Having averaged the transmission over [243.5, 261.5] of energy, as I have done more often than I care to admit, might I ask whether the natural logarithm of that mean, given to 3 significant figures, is 3.87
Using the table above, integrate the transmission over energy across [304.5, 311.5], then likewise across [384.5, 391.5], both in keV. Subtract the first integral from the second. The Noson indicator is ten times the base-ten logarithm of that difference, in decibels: 21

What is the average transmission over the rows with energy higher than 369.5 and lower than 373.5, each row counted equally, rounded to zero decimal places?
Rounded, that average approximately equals 56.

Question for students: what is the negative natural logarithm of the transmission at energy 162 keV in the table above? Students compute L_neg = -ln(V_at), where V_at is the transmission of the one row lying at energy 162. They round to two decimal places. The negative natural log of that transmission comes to -3.86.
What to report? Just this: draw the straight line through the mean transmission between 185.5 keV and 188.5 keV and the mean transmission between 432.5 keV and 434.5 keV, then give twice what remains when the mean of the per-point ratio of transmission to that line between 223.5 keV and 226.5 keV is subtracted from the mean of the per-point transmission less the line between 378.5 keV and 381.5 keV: 22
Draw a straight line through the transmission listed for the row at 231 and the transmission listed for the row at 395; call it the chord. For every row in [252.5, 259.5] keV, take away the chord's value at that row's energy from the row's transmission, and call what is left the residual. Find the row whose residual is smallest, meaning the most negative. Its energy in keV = 257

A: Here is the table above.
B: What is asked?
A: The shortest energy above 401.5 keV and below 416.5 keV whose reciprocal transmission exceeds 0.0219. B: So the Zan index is 405 keV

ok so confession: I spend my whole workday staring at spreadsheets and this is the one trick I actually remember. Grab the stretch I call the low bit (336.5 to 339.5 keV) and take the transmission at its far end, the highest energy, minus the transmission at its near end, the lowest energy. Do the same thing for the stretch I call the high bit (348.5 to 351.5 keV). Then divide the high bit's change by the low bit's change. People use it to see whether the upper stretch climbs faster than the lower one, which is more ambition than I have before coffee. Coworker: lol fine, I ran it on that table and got -1.1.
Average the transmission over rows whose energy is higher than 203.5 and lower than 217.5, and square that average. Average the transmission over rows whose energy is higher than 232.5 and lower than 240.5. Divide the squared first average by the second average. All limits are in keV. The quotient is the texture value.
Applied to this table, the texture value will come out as 39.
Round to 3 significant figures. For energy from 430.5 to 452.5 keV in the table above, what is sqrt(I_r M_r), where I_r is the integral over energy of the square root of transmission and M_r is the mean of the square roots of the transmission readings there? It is 31.3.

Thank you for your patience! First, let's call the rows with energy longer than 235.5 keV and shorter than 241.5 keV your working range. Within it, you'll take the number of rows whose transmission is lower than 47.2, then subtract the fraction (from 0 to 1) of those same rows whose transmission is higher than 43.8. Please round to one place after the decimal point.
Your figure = -1.0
